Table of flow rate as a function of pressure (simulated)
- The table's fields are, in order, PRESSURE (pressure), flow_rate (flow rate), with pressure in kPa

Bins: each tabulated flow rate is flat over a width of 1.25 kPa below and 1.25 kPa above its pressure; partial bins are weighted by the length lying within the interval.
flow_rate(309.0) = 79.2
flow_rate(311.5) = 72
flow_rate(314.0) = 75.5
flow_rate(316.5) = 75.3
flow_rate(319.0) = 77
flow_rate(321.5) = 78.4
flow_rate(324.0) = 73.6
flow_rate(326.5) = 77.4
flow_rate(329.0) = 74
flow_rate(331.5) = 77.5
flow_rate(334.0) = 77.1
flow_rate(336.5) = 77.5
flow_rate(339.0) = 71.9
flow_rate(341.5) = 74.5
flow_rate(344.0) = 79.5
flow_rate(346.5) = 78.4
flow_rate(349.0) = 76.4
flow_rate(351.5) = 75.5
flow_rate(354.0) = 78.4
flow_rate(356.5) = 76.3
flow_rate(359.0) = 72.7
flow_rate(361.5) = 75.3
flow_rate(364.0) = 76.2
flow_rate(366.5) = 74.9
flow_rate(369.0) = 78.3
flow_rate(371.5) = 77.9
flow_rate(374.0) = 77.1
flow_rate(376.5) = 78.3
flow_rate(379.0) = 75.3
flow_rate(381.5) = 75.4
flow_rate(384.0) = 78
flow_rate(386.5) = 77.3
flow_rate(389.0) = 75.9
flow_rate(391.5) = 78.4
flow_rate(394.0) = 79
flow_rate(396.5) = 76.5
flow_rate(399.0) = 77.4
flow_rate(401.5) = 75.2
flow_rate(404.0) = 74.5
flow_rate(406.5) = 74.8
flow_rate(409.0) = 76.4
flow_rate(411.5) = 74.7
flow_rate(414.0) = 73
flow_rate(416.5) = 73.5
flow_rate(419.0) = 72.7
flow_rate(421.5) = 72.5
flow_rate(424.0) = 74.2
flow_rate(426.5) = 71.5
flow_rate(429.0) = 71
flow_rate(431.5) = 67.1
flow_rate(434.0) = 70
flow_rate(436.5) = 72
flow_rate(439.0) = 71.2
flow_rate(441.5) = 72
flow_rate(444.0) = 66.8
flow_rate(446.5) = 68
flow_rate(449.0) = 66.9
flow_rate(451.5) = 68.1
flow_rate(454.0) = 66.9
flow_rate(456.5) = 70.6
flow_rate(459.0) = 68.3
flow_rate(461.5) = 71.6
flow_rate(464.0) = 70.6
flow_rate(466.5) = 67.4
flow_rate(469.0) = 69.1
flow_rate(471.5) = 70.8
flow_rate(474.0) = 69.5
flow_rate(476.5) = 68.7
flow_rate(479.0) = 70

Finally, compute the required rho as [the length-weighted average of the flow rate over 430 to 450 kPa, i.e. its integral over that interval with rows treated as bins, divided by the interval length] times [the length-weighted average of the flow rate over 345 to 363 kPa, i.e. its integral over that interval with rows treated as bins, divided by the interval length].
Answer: 5280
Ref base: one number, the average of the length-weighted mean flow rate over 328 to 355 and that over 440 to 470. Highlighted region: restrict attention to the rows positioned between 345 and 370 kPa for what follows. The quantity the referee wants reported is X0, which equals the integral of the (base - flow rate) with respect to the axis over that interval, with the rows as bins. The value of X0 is -90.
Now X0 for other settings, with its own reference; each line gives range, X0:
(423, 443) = 32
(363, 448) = -140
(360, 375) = -58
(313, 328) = -53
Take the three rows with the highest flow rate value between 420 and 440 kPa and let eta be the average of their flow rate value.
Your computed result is 72.9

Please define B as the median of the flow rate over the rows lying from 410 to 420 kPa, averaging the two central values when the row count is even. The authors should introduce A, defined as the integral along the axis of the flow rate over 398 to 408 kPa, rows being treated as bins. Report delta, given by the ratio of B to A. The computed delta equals 0.097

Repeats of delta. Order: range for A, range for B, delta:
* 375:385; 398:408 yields 0.098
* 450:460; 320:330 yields 0.111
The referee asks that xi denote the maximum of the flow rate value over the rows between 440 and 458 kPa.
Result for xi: 72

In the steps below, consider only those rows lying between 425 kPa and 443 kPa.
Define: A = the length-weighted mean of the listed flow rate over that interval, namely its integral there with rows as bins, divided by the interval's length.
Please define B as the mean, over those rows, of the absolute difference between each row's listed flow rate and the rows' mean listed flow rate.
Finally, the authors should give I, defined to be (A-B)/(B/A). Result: 4023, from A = 70.7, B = 1.22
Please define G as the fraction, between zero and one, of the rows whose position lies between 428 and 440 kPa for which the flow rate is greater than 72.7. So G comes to 0.0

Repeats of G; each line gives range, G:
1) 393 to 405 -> 1.0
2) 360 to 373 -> 1.0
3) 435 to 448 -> 0.0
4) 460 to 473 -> 0.0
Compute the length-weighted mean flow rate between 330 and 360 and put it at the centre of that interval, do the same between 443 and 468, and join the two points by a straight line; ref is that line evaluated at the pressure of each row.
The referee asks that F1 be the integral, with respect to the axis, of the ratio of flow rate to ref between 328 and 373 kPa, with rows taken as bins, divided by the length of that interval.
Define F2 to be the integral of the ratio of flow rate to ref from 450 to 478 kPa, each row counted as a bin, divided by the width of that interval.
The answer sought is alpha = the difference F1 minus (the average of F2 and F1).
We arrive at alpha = -0.007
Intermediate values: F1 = 1.00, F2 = 1.02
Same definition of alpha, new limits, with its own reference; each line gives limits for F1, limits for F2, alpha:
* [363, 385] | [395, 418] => -0.005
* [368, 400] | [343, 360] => 0.019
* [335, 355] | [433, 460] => 0.001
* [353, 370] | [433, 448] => 0.003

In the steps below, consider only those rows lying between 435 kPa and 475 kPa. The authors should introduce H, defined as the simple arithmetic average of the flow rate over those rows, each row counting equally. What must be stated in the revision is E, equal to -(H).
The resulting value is -69.4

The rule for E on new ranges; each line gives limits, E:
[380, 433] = -74.7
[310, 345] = -75.8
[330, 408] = -76.5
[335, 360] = -76.1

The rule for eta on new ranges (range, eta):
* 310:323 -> 77.0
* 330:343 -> 77.4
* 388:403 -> 78.3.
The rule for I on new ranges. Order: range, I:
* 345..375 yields 4393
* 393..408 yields 4070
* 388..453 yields 1796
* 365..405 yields 4572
